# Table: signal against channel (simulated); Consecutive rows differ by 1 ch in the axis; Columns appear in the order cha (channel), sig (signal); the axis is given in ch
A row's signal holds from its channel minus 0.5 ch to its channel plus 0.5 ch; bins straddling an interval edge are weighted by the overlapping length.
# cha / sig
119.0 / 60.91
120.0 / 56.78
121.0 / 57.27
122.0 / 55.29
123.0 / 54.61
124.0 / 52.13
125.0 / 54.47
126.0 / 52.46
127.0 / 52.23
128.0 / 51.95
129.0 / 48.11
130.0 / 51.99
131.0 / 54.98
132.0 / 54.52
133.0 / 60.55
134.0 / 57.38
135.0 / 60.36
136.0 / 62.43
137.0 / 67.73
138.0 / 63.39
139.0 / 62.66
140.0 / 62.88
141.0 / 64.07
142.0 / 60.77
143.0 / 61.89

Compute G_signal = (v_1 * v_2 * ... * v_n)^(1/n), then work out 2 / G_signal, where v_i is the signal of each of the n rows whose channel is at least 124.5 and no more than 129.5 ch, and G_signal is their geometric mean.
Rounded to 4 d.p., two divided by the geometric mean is 0.0386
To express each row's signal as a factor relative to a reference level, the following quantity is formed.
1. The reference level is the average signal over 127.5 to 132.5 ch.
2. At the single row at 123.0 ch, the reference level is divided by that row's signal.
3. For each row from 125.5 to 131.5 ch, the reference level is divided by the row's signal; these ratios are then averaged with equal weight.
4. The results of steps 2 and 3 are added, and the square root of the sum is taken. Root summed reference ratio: 1.40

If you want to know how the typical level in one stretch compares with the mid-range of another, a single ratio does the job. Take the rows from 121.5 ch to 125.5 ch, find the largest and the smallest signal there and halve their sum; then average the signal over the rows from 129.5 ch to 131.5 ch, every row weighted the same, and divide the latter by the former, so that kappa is 1.00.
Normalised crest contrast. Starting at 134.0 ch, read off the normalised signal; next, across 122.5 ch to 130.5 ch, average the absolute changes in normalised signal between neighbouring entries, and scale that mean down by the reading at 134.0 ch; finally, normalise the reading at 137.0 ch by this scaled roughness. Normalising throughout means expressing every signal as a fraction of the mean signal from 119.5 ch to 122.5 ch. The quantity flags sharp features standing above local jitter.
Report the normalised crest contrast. 32.0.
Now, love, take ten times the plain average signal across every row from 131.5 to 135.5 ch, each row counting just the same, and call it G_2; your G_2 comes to 582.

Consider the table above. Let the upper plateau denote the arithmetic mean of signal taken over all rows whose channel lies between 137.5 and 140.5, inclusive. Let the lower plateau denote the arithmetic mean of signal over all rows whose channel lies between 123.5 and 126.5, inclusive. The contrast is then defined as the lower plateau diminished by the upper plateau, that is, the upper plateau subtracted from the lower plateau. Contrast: -10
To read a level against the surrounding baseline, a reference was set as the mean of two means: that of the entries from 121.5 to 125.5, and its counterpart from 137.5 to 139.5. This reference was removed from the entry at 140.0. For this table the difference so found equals 4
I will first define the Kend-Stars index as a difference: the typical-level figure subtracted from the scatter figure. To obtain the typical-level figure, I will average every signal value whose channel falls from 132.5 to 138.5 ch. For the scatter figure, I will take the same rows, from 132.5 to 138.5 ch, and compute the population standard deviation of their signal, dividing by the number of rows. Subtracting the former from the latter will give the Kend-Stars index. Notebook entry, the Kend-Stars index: -58.8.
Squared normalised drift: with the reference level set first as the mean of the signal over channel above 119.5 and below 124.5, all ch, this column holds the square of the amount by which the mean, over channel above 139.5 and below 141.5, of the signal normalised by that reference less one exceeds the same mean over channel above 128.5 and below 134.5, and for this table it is 0.026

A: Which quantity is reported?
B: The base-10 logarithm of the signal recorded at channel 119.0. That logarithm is 1.78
